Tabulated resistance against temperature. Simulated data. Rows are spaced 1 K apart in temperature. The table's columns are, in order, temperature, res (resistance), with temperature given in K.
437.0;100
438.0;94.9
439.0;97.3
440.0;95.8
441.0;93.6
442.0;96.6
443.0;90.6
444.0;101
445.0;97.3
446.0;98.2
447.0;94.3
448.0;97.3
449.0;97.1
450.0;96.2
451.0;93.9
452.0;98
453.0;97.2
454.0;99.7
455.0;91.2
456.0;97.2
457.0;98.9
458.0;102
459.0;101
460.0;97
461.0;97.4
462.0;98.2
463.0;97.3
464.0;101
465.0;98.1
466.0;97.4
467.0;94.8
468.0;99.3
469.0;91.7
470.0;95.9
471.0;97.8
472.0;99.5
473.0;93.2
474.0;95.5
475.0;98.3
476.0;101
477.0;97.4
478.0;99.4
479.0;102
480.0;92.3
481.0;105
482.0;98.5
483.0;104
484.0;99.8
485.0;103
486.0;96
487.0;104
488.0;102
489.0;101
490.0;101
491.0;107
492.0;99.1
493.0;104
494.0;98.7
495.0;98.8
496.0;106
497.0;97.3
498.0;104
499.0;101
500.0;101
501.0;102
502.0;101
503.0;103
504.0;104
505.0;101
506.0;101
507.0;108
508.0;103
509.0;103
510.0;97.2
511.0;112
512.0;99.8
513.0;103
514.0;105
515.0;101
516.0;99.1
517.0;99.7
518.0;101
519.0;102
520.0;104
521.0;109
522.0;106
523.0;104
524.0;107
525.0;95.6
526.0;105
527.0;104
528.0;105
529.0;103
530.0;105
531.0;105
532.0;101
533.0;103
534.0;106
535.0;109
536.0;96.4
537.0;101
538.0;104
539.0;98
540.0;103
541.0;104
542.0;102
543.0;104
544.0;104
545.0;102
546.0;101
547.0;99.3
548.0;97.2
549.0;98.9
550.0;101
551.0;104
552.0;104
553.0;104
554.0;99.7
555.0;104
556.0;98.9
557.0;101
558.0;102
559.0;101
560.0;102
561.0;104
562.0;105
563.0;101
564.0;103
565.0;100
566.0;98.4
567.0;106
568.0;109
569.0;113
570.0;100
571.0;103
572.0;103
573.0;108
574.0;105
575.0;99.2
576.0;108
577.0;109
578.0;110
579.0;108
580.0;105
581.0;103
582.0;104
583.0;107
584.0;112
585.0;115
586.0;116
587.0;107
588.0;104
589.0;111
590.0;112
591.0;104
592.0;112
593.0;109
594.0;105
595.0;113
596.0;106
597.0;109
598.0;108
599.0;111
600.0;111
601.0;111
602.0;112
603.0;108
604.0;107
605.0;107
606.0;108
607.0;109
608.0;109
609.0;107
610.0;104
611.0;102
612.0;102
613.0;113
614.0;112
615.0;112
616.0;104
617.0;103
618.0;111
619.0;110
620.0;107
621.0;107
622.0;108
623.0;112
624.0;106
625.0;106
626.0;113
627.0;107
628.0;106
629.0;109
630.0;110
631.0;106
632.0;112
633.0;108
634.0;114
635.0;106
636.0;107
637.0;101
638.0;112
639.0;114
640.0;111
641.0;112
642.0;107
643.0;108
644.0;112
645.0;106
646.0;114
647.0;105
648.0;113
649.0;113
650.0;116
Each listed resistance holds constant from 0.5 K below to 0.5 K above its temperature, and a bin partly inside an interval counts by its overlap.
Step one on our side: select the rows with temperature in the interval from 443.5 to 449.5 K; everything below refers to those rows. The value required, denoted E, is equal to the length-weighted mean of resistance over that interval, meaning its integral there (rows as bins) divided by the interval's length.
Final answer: 98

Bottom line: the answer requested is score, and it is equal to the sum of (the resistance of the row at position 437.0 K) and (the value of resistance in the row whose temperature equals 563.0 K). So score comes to 201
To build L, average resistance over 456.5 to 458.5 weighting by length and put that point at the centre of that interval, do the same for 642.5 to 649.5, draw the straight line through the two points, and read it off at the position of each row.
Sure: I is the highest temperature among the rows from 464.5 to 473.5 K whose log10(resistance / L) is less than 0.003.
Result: 473.0 K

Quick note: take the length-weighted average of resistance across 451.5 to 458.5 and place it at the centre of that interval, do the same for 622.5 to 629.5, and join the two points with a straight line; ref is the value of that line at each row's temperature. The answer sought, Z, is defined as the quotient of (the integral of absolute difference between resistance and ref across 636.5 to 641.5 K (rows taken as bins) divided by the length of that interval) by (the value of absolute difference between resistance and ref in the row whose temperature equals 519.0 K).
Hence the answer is 15.5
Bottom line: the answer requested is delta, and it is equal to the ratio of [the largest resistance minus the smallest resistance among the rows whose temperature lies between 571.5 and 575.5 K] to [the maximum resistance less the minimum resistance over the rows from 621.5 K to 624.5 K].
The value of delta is 1.47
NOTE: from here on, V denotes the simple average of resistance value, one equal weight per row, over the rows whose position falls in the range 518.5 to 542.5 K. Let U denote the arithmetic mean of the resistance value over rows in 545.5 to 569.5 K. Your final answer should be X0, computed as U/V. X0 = 0.99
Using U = 102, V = 103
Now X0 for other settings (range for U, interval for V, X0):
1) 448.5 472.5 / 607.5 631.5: 0.90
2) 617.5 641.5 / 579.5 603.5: 1.00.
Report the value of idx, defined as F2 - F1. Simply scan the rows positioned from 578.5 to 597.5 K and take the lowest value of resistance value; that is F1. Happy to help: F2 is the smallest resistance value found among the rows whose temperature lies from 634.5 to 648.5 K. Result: -2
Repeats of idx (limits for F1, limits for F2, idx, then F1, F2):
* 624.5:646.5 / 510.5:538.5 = -5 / 101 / 95.6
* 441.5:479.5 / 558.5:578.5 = 8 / 90.6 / 98.4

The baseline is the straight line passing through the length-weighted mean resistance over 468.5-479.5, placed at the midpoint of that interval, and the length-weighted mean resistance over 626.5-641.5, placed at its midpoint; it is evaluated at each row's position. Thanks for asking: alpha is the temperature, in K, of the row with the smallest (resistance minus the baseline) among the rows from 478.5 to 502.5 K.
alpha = 480.0 K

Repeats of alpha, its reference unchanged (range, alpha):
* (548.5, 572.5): 566.0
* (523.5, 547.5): 525.0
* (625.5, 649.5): 637.0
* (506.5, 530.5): 525.0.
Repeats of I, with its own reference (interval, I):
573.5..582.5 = 582.0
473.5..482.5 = 482.0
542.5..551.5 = 551.0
